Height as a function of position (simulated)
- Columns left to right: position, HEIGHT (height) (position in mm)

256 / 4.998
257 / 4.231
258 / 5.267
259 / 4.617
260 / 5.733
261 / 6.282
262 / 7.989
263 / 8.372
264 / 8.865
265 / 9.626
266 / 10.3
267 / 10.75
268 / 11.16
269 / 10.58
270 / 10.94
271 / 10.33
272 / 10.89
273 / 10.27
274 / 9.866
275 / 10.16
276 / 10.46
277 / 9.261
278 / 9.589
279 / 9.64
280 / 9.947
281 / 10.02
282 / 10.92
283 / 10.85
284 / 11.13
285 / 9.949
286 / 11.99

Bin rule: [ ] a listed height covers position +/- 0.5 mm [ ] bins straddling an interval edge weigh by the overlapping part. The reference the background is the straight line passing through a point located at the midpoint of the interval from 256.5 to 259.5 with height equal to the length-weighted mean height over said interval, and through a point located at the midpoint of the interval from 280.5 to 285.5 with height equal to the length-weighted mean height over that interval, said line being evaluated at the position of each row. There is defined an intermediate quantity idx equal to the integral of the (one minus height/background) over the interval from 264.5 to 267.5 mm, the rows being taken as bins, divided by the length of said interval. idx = -0.55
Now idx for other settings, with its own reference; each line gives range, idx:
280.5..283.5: -0.02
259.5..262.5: -0.23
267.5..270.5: -0.50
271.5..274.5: -0.26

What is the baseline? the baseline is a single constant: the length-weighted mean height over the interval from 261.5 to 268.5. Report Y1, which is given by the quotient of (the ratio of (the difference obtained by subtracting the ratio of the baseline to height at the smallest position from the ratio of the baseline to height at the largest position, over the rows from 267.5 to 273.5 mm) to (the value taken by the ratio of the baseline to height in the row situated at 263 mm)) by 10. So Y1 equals 0.007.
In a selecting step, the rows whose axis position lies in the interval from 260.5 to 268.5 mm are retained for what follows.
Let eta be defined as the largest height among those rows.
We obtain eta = 11.16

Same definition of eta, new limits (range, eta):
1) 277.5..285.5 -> 11.13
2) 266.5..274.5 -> 11.16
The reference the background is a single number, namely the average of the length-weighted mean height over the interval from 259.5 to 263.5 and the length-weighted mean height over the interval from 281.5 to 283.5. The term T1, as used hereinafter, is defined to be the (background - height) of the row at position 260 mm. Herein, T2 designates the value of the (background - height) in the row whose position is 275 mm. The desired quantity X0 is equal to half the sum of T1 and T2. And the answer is 1.0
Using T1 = 3.3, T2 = -1.2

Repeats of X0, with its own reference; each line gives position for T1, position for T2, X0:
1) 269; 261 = 0.6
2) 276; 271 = -1.4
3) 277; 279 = -0.5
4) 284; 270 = -2.0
